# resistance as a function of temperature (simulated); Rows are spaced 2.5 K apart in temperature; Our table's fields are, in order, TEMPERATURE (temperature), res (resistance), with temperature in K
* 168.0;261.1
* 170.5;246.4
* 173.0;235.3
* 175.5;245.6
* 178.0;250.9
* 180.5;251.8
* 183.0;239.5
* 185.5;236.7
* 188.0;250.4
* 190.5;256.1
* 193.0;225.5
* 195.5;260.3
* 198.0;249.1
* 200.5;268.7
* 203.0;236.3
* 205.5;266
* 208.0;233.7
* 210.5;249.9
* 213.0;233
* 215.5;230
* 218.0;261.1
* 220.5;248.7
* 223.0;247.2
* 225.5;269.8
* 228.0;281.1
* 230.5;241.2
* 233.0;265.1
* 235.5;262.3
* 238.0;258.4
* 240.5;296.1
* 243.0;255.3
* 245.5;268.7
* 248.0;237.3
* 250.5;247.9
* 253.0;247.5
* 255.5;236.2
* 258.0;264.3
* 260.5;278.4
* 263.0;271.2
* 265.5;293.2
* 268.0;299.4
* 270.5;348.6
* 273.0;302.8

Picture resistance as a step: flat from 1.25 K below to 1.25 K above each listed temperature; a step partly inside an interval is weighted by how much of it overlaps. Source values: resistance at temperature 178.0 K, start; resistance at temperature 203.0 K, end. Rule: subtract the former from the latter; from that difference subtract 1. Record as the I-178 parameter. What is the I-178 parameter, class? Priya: -15.6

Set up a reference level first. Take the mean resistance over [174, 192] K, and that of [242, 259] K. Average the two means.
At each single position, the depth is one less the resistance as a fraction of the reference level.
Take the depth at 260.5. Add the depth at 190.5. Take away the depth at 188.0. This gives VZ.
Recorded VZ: -0.14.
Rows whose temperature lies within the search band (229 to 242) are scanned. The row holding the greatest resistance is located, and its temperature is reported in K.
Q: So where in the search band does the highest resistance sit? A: 240.5 K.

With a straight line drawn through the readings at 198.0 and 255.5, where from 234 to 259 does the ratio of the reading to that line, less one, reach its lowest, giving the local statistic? 248.0 K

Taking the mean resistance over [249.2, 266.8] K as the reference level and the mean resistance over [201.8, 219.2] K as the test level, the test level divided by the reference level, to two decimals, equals 0.93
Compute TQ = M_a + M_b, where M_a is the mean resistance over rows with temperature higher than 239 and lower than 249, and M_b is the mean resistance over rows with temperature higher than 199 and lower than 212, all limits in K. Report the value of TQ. 515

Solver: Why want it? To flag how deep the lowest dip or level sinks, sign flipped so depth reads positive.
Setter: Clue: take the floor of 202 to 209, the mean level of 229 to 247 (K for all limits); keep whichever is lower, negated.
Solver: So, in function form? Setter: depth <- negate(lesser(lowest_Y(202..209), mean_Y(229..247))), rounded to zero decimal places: -234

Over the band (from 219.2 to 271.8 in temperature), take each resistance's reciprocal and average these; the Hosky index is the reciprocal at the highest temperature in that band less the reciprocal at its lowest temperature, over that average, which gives -0.31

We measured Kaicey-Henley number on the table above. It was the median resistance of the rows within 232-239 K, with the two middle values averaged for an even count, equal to 262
